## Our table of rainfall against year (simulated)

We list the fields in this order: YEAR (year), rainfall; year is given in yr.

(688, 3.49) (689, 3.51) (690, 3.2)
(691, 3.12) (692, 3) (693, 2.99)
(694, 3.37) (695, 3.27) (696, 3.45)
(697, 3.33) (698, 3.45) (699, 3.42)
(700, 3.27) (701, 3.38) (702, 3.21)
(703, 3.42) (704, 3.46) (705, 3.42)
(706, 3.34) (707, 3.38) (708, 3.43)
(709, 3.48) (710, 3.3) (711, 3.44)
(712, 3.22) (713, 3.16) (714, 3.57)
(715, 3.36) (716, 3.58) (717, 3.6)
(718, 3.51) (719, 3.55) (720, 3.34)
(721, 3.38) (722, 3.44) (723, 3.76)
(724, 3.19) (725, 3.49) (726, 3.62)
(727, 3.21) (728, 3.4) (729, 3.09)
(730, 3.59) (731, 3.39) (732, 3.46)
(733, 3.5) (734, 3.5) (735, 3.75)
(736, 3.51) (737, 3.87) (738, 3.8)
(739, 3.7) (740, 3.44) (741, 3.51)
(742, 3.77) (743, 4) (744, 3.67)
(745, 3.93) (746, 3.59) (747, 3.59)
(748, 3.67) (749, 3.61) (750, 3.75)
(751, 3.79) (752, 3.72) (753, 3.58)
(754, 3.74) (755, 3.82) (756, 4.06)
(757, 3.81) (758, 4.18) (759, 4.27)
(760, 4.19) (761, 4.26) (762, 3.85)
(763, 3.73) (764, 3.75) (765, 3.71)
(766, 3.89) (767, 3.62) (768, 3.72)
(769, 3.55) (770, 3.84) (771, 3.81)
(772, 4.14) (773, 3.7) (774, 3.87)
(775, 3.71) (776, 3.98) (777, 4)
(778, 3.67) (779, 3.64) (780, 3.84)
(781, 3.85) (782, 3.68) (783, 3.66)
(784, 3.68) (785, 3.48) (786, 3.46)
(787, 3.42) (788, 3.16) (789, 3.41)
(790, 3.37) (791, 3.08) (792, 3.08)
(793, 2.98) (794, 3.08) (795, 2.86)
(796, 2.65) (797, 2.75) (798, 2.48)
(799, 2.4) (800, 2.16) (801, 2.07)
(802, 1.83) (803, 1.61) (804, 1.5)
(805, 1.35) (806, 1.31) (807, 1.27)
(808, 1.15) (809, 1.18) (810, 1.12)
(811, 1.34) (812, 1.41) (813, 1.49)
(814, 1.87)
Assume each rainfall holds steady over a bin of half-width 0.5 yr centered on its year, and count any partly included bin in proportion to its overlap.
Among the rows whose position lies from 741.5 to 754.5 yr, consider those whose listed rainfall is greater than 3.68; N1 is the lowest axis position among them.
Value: 742 yr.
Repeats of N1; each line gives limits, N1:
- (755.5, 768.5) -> 756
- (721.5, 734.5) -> 723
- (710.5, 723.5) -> 723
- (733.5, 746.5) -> 735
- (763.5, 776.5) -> 764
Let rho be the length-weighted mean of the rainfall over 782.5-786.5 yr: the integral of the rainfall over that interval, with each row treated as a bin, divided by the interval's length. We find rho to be 3.57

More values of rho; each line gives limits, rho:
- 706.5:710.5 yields 3.40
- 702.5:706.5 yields 3.41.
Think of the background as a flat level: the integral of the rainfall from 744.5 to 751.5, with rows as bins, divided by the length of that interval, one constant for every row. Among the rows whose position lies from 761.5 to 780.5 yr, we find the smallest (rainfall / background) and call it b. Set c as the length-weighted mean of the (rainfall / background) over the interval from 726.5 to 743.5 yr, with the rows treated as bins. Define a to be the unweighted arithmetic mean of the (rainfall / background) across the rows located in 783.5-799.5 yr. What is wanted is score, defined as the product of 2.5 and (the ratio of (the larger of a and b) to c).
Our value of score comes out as 2.49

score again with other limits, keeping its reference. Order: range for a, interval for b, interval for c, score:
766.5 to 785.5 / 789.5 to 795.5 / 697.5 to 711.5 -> 2.78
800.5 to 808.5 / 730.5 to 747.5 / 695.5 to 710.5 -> 2.51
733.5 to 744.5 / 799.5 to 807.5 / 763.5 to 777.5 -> 2.42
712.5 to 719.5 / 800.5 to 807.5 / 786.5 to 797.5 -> 2.82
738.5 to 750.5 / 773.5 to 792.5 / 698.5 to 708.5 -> 2.73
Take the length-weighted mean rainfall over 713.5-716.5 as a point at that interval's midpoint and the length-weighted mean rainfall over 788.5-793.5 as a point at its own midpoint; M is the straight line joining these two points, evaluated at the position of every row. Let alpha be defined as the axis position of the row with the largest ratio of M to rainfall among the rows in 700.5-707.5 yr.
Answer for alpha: 702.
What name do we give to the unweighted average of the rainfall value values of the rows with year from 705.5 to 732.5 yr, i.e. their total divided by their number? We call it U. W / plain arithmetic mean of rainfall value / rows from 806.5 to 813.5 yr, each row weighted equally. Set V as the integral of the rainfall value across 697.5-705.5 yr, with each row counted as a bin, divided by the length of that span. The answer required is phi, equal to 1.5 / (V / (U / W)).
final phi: 1.19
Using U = 3.42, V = 3.4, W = 1.28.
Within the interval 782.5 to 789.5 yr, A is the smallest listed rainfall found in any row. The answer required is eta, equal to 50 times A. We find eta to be 158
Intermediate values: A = 3.16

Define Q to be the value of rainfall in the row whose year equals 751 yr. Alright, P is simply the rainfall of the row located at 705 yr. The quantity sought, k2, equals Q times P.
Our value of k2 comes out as 13.0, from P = 3.42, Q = 3.79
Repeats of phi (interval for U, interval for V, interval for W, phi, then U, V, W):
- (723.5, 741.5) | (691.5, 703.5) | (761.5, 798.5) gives 0.45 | 3.50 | 3.3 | 3.52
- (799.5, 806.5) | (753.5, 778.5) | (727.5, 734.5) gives 0.19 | 1.69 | 3.9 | 3.42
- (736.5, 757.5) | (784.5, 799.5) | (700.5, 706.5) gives 0.55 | 3.73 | 3.0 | 3.37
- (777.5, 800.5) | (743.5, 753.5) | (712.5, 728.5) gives 0.38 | 3.21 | 3.7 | 3.45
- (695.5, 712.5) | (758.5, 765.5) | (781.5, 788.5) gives 0.36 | 3.38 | 4.0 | 3.51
